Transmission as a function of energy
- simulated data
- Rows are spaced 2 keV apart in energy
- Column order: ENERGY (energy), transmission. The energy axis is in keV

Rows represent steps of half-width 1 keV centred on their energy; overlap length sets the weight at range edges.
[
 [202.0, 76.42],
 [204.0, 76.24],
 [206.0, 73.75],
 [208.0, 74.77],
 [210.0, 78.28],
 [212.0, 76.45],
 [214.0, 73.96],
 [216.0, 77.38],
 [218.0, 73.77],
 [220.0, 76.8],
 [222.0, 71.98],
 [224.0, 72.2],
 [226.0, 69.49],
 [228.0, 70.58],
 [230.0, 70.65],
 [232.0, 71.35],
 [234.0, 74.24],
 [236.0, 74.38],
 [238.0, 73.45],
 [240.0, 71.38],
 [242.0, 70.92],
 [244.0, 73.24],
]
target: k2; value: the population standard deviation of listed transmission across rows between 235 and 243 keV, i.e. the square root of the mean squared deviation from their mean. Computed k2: 1.43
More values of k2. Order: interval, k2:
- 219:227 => 2.64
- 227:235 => 1.49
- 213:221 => 1.63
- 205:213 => 1.72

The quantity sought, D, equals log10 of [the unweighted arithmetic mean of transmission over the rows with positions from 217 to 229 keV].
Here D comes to 1.86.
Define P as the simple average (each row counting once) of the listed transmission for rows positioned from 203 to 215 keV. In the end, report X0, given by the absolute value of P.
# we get 75.6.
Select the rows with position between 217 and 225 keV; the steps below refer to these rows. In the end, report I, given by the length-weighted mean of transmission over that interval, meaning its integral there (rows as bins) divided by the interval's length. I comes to 73.7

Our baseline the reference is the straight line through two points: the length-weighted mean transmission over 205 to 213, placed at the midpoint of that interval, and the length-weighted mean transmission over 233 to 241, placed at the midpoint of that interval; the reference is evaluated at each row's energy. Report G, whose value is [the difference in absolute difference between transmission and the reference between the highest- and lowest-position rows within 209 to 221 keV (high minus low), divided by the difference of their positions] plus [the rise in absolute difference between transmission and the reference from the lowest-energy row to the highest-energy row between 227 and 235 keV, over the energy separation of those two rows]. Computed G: -0.6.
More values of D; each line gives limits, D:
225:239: 1.86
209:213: 1.89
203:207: 1.88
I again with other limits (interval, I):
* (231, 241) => 73.0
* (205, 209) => 74.3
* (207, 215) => 75.9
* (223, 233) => 70.9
